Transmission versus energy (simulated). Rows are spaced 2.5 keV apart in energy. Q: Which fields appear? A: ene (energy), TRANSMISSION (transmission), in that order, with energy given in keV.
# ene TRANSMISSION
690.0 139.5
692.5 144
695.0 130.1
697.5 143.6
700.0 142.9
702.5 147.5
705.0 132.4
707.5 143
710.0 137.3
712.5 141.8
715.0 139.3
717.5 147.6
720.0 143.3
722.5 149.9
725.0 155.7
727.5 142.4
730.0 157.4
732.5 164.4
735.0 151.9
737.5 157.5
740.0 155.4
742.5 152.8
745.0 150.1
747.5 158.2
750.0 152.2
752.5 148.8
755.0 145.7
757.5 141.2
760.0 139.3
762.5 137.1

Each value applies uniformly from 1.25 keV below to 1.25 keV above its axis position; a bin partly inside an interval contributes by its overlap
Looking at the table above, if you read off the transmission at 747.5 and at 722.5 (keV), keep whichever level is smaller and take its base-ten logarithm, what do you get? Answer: 2.18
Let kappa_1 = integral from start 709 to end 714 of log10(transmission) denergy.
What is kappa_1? 10.72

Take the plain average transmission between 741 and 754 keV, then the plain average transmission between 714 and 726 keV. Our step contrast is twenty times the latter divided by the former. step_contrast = 19.3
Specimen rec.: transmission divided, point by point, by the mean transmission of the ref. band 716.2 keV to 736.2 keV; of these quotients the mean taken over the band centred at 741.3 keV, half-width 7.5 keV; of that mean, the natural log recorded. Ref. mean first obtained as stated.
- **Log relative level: 0.018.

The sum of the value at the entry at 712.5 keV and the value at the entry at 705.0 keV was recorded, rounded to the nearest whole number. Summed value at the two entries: 274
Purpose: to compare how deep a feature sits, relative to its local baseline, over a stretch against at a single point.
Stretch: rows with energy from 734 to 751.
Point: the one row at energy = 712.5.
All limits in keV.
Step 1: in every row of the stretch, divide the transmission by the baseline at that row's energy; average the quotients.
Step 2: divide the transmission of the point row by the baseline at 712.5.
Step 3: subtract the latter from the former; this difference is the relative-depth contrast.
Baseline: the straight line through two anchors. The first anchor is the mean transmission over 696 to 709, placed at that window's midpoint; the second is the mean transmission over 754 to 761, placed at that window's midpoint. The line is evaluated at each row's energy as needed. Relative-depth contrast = 0.085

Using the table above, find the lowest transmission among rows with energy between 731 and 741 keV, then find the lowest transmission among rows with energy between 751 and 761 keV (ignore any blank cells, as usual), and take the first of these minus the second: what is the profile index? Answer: 13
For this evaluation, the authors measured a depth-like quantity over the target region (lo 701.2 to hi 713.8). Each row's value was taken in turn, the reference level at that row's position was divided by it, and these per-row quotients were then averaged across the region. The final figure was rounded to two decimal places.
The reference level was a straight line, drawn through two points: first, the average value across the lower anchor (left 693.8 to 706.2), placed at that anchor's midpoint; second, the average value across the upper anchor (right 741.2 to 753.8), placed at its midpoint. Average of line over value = 1.01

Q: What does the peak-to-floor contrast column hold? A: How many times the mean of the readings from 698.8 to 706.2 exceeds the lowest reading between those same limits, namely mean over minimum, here 1.06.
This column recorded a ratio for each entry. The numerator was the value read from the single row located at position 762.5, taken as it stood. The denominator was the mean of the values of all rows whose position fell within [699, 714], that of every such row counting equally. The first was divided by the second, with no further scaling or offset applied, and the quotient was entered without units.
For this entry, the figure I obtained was 0.97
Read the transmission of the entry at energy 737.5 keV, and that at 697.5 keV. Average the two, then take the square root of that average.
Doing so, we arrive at 12.3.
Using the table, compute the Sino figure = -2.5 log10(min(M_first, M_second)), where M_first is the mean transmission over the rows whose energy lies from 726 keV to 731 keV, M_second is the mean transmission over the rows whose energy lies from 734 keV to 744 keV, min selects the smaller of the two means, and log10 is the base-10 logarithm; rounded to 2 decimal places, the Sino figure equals -5.44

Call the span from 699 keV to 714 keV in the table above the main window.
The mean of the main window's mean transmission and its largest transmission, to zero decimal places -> 144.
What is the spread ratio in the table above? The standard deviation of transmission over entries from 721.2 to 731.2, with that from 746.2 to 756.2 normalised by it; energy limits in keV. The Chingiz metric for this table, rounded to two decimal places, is 0.79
